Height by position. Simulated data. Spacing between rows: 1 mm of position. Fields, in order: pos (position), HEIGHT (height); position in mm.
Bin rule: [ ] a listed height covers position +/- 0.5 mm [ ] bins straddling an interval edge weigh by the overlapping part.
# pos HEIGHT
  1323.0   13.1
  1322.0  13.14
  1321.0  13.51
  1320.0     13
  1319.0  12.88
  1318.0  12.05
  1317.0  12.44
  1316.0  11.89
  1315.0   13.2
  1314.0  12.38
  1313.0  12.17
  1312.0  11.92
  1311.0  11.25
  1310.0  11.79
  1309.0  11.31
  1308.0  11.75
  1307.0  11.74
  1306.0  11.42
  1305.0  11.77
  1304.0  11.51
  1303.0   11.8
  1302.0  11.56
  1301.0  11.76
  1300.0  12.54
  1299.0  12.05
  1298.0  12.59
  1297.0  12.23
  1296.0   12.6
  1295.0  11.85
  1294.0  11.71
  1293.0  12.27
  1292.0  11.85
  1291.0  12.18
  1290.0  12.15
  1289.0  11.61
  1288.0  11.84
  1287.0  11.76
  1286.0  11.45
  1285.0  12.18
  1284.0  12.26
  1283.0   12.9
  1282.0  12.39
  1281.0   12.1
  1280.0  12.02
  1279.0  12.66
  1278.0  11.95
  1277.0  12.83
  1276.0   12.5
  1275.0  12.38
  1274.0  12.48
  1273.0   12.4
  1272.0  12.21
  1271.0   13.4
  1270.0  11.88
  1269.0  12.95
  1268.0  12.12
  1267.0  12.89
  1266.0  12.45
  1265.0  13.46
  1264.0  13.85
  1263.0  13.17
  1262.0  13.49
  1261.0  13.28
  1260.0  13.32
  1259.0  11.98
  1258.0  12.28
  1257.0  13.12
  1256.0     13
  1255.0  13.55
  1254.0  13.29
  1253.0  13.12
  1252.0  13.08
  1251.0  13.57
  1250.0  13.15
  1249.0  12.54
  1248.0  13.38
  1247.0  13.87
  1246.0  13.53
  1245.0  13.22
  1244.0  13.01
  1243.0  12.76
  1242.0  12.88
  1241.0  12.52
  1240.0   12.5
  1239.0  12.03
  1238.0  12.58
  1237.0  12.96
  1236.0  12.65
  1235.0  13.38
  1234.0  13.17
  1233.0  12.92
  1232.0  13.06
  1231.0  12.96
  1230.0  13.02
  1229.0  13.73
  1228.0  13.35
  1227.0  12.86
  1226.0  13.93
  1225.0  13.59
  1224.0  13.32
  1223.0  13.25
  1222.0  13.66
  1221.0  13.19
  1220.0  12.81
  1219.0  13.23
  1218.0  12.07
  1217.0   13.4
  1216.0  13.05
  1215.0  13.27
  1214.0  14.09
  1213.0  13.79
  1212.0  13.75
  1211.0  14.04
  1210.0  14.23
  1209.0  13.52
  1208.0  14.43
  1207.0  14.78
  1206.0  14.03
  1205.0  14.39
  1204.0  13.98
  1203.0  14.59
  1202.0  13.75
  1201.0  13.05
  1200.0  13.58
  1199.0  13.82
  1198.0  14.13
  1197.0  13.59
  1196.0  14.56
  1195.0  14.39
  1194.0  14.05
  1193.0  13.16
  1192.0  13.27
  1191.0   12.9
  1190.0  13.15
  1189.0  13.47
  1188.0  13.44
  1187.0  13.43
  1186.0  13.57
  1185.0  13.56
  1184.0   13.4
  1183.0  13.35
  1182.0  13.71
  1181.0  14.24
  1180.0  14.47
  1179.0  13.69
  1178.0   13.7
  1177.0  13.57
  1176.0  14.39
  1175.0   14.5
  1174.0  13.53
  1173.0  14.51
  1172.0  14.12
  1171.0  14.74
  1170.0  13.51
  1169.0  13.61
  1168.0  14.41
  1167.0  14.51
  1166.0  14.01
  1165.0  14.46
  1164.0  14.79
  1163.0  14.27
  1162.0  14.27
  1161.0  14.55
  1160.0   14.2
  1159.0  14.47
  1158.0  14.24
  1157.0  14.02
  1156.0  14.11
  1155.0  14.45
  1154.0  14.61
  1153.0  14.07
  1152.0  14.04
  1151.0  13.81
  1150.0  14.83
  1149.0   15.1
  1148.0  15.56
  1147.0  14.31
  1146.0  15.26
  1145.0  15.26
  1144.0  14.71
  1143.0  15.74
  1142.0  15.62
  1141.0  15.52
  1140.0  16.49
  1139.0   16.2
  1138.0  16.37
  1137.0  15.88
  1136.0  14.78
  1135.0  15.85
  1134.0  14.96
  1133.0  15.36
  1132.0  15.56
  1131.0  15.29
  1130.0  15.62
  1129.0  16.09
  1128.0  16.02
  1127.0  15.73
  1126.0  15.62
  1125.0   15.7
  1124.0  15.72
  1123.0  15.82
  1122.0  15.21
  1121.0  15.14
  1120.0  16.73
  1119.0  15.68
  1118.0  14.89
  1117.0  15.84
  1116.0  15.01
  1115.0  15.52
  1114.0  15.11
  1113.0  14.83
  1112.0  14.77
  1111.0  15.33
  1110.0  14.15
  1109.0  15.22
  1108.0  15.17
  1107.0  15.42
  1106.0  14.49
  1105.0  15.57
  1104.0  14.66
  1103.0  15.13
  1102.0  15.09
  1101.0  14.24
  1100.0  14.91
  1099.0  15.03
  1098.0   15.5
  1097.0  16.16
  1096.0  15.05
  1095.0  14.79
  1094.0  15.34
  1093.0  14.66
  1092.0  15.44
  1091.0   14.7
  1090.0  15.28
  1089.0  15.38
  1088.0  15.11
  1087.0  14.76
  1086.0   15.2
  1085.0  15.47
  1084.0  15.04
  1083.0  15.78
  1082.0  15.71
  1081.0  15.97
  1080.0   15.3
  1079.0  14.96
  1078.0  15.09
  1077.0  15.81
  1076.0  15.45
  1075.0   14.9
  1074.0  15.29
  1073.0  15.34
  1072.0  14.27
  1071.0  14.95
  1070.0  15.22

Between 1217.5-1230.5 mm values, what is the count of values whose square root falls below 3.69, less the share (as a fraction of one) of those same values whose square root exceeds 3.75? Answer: 10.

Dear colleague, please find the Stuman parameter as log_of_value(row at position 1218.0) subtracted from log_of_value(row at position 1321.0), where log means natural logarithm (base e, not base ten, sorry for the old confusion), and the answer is 0.11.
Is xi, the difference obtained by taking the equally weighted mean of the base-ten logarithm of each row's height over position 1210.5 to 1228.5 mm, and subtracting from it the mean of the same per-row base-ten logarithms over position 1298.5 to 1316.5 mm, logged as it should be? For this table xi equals 0.051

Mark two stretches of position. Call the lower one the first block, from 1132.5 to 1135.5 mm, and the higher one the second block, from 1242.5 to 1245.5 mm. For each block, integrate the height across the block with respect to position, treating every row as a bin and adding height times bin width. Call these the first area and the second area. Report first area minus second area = 7.2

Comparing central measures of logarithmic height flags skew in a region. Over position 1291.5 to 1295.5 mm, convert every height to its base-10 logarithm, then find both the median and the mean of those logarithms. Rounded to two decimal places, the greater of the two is 1.08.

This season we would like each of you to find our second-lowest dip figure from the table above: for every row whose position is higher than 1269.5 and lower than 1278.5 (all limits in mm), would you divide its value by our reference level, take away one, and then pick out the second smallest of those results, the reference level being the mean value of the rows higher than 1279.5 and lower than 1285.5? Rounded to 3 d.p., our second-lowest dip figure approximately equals -0.029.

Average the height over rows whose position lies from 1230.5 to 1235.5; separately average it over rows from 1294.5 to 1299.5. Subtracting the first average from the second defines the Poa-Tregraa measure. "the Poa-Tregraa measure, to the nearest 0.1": -0.8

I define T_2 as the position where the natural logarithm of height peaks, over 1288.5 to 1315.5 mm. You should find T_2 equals 1315.0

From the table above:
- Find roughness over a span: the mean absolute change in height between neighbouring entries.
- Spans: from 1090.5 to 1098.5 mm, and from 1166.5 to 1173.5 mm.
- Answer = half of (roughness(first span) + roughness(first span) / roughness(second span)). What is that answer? 0.97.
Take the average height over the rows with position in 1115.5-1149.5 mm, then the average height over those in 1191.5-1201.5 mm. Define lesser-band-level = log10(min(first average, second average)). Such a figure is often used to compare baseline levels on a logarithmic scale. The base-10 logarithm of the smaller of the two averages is 1.14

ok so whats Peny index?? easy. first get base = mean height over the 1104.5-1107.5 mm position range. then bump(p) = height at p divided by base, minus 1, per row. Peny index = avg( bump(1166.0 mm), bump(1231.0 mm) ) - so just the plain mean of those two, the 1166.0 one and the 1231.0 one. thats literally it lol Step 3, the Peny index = -0.11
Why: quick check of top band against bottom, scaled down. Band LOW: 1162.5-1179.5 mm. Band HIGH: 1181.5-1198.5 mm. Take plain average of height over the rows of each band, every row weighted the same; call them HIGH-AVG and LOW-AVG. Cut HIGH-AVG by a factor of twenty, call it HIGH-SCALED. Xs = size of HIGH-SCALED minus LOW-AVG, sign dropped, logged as 13.5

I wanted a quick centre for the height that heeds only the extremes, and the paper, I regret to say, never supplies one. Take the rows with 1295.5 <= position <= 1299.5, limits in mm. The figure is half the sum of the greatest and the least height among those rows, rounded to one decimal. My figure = 12.3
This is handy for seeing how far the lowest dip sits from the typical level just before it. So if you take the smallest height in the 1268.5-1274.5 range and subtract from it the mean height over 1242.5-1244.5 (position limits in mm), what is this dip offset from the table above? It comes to -1.0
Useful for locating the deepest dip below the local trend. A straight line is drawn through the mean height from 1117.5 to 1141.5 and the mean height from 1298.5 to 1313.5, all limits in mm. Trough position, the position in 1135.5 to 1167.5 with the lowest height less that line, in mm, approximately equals 1151.0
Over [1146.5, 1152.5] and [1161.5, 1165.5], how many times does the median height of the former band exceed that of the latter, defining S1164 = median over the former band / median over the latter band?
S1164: 1.01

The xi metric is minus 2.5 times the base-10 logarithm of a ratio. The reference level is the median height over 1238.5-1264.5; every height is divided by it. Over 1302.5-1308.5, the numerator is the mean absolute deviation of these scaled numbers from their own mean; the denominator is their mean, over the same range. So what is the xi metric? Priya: 4.9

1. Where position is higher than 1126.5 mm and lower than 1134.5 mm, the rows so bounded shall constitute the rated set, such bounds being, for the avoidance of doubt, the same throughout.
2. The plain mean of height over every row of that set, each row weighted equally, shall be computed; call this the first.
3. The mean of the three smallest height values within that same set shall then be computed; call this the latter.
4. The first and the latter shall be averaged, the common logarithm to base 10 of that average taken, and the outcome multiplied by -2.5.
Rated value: -2.97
